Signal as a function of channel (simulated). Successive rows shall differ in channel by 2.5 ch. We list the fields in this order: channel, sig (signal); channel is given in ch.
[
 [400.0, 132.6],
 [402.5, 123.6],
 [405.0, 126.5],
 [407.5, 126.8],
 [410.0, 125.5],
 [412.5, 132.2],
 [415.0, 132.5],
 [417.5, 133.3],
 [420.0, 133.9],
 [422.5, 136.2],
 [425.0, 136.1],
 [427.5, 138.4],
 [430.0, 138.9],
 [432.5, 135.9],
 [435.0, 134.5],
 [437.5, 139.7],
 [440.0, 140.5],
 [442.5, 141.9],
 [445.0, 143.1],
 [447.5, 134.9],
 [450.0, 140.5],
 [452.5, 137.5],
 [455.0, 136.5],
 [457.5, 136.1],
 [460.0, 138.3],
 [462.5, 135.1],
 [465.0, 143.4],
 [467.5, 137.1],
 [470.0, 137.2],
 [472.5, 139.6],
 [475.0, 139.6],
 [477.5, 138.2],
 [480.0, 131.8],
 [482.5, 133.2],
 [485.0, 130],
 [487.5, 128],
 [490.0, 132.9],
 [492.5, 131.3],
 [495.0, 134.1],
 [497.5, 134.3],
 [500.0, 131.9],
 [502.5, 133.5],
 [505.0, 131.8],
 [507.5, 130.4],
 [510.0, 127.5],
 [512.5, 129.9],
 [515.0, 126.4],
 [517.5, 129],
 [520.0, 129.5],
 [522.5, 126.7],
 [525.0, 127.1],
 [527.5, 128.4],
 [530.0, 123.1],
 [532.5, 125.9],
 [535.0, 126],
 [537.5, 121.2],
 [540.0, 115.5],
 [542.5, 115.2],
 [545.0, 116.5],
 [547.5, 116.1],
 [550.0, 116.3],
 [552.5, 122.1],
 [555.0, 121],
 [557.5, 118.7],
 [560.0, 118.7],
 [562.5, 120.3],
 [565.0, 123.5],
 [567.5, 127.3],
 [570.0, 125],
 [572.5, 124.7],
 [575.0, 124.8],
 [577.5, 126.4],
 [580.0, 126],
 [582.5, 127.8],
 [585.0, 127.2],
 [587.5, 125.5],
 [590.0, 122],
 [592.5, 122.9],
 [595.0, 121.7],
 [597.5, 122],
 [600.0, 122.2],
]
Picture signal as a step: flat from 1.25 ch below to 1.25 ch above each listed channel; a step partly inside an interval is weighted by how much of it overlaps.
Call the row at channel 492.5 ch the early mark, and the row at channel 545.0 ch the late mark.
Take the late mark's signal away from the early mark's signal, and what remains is 15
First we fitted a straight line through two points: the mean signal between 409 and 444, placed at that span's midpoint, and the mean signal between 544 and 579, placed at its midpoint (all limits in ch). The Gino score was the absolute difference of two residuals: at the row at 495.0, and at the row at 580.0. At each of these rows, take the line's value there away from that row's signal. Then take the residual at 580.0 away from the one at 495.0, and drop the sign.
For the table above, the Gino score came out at 0.8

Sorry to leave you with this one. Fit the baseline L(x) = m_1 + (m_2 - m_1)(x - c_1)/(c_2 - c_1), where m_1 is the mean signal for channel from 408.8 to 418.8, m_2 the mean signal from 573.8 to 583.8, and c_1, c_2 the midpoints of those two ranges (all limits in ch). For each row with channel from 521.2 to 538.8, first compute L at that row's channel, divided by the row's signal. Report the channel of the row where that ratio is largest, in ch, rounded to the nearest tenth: 537.5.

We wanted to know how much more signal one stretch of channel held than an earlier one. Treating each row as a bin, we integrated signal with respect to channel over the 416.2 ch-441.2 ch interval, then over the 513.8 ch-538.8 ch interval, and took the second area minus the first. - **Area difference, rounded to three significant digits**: -260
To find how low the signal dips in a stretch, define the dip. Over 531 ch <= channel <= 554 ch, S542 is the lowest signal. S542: 115.2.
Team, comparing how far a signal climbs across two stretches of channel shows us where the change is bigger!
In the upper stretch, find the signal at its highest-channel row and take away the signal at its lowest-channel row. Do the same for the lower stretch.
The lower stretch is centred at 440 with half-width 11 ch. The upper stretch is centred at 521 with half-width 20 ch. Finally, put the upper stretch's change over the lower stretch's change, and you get -11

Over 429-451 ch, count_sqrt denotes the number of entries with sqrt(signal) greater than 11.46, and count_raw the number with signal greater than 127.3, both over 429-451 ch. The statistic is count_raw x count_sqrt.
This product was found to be 81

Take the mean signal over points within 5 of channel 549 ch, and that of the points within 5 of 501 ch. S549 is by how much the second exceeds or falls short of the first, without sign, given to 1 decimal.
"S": 15.1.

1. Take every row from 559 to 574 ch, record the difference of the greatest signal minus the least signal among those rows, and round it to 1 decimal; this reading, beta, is 8.6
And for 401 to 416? 8.9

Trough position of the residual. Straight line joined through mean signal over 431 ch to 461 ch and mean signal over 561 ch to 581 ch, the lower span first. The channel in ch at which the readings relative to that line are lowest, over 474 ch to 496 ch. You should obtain 487.5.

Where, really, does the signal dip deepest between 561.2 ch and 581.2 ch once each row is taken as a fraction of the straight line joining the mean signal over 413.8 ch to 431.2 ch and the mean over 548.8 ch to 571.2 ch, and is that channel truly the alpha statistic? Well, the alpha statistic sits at 562.5 ch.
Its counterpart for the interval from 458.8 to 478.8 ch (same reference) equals 462.5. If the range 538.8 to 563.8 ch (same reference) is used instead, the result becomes 542.5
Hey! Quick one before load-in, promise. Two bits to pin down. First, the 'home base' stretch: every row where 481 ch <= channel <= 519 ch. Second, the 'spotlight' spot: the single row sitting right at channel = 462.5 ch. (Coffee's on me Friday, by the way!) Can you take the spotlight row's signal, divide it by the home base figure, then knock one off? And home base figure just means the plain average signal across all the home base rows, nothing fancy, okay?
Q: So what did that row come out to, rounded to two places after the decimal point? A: 0.03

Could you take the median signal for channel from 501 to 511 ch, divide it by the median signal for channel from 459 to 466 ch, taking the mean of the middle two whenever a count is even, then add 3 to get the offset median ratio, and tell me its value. 3.95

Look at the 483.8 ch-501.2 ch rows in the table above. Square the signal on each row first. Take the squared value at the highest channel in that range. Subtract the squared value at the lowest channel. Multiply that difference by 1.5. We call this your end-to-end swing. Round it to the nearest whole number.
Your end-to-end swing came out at 746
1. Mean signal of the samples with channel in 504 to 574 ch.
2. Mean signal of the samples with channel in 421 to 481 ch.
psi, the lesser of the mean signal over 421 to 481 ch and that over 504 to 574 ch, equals 124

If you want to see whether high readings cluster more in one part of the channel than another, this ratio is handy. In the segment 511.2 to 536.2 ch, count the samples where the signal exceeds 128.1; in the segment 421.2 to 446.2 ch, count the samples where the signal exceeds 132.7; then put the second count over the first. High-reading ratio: 2.5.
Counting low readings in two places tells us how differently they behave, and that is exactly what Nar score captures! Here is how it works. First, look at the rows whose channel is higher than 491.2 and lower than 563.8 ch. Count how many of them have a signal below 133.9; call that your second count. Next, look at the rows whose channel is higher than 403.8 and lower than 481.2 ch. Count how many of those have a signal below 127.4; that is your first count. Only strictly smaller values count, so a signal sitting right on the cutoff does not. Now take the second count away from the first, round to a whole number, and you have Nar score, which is -24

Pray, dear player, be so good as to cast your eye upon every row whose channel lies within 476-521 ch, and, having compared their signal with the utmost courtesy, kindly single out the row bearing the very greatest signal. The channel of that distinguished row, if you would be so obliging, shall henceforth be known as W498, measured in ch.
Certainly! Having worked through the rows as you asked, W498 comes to 477.5 ch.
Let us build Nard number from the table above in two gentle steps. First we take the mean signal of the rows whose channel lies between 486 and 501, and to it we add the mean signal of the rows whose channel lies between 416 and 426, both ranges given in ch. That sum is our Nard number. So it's 267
